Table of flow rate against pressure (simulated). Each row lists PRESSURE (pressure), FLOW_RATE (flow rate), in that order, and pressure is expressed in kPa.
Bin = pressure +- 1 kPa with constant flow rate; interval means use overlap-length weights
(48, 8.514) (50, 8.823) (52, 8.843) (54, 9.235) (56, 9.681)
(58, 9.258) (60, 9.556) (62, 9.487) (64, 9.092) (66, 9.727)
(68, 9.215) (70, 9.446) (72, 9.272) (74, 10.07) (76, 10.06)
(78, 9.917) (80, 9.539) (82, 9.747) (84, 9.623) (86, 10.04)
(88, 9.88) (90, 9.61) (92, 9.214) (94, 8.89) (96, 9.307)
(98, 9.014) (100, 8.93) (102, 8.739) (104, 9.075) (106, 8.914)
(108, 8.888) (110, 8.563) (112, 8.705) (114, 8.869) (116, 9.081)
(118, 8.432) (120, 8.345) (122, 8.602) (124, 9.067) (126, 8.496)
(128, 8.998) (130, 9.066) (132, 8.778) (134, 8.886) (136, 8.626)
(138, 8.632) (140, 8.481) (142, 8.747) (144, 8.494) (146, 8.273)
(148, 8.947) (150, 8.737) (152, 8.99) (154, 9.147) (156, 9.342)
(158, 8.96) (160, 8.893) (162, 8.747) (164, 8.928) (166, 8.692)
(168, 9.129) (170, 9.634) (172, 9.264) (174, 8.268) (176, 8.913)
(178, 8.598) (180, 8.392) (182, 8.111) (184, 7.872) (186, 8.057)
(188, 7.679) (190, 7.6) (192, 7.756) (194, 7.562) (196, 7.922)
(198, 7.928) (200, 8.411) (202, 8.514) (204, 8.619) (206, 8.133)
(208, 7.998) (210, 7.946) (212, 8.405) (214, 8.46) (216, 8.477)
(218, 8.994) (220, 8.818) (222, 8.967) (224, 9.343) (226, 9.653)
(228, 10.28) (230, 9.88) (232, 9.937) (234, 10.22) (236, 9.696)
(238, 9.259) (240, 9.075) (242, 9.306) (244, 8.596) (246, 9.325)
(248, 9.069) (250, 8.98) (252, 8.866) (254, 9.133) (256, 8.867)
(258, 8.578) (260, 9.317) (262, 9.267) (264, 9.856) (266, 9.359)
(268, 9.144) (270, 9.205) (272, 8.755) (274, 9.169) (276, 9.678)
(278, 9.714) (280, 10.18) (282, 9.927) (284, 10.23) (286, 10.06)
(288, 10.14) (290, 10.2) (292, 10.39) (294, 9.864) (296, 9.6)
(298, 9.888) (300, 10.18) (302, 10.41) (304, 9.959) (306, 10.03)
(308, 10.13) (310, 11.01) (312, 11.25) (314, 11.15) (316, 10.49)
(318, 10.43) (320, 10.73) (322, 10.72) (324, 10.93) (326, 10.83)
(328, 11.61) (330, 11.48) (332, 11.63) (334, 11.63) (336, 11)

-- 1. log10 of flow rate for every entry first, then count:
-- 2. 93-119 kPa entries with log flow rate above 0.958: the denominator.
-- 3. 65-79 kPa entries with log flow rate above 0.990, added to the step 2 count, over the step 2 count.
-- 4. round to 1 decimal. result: 2.5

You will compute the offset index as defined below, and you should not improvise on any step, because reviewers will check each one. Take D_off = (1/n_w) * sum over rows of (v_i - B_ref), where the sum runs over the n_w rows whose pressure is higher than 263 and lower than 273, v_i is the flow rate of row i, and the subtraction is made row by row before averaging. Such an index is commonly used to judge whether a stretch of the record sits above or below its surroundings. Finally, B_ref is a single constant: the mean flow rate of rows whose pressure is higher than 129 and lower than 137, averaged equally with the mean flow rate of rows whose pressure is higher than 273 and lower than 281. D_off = 0.0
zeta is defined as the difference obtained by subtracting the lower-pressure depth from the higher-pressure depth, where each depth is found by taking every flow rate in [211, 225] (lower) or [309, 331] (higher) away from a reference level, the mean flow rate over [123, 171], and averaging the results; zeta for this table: -2.2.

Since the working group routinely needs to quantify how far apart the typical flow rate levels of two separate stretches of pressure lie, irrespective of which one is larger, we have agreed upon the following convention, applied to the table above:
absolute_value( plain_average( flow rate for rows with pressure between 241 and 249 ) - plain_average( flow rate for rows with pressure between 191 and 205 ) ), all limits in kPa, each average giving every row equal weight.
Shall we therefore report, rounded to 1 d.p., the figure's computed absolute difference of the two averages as 1.0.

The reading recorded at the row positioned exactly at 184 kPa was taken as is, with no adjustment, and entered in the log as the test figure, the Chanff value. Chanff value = 7.872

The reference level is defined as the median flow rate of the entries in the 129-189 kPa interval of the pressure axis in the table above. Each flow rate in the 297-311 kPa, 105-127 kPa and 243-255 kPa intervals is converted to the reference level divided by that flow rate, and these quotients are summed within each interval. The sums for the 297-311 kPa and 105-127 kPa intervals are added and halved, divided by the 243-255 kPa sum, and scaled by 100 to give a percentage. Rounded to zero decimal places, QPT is 146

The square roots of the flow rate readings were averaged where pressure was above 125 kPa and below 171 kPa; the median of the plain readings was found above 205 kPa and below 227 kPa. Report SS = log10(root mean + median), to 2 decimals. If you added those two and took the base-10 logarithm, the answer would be 1.06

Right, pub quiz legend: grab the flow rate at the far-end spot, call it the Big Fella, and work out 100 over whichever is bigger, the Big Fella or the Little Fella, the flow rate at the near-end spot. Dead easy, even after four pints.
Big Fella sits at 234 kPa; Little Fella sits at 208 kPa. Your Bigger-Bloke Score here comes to 9.78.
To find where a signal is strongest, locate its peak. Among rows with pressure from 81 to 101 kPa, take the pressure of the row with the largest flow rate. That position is 86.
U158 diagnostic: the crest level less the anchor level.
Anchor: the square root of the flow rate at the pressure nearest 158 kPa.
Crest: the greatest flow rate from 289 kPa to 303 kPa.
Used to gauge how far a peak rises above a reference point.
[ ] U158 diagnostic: 7.4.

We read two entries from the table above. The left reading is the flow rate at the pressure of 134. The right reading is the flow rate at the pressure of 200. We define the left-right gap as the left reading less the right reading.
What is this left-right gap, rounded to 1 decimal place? 0.5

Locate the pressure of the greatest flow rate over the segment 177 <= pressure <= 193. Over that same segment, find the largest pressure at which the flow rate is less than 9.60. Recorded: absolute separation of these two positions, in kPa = 14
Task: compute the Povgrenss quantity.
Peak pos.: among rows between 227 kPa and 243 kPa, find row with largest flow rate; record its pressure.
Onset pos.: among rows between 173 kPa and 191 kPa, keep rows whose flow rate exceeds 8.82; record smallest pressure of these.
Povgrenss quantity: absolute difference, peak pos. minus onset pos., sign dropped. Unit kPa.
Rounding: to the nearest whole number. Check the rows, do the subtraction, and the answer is 52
